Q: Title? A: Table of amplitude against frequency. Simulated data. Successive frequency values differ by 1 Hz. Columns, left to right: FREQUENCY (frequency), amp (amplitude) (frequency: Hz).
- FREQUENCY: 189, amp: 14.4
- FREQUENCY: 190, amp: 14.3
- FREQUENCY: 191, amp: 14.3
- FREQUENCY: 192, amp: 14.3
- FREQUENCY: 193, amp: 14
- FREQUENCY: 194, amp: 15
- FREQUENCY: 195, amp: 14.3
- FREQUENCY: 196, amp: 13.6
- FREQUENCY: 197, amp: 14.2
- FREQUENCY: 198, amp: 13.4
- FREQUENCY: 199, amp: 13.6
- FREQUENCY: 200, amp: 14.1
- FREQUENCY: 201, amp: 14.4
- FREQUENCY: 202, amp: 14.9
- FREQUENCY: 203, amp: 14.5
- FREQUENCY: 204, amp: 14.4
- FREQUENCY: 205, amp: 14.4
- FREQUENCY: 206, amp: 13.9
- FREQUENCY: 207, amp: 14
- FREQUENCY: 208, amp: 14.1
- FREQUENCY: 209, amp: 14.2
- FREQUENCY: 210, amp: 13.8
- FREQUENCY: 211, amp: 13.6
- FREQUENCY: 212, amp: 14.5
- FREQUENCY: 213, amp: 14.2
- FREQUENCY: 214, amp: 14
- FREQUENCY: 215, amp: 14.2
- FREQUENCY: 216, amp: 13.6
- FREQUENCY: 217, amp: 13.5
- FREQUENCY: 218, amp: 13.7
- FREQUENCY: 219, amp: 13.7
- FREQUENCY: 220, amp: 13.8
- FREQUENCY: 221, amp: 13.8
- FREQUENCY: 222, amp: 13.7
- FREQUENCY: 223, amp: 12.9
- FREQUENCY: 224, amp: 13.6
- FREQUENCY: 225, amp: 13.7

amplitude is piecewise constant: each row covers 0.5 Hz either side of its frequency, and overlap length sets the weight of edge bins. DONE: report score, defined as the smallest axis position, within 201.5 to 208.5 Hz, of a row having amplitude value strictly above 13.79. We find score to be 202 Hz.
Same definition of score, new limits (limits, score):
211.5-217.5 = 212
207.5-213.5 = 208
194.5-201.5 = 195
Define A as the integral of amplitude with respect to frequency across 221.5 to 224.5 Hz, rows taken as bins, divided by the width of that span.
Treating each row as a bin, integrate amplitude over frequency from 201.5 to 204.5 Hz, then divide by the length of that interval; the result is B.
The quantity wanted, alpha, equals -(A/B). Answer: -0.92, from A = 13.4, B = 14.6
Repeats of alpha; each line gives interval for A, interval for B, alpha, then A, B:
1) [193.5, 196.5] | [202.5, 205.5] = -0.99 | 14.3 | 14.4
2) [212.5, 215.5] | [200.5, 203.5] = -0.97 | 14.1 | 14.6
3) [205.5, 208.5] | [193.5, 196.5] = -0.98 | 14.0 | 14.3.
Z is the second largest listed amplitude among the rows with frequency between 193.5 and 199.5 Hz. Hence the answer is 14.3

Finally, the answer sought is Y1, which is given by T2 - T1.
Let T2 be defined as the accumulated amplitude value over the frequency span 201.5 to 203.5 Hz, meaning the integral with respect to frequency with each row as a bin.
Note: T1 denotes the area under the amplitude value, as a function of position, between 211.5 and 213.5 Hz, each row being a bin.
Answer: 0.7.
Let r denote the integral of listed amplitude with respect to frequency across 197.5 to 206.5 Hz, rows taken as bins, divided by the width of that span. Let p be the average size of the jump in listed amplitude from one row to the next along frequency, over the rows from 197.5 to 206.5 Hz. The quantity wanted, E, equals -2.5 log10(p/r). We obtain 4.14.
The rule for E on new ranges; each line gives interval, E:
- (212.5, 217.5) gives 4.26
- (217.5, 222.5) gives 6.10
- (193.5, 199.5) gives 3.42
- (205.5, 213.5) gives 4.18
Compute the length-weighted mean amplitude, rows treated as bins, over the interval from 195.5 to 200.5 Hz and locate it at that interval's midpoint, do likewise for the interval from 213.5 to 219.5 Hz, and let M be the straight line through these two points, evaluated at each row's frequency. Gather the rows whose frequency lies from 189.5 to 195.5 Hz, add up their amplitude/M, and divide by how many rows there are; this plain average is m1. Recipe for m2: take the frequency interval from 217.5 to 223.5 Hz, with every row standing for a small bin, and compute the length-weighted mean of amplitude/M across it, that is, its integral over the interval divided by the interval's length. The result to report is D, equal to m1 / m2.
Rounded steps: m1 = 1.04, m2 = 0.99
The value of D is 1.057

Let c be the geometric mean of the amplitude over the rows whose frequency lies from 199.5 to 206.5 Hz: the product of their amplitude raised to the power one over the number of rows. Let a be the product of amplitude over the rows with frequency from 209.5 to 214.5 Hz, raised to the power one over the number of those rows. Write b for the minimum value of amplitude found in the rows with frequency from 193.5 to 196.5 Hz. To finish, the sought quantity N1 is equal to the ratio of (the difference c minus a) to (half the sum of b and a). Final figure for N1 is 0.025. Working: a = 14.0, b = 13.6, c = 14.4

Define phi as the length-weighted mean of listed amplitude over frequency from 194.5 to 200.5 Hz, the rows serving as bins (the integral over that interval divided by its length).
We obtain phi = 13.9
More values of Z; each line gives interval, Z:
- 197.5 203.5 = 14.5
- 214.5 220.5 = 13.8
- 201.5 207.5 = 14.5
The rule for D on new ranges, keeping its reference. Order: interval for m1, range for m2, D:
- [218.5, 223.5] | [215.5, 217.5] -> 1.002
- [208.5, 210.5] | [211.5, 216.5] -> 0.993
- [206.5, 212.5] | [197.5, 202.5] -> 0.997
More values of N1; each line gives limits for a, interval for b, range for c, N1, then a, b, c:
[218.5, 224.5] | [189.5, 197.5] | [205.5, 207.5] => 0.027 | 13.6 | 13.6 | 13.9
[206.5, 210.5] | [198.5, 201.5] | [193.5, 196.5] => 0.019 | 14.0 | 13.6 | 14.3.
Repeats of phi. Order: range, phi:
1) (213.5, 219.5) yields 13.8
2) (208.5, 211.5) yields 13.9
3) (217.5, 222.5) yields 13.7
